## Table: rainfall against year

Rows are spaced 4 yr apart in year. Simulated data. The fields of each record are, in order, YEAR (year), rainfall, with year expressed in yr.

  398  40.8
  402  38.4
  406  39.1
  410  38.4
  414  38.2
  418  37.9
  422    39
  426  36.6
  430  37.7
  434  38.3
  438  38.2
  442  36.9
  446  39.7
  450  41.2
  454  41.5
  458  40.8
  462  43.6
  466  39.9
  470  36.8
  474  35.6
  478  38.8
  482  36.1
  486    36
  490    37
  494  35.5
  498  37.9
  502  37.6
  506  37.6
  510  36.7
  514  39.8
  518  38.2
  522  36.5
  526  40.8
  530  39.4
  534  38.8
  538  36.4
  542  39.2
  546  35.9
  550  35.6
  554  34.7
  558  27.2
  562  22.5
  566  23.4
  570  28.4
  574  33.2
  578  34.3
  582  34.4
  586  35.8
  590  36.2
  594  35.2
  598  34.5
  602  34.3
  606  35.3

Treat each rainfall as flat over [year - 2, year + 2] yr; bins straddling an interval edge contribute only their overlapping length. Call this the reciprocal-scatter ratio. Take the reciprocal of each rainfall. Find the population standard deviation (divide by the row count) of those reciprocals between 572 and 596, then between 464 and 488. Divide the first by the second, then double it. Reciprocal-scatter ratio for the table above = 1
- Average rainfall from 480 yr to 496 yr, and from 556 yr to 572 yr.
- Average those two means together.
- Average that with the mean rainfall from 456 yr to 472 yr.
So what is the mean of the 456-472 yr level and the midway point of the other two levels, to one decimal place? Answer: 35.5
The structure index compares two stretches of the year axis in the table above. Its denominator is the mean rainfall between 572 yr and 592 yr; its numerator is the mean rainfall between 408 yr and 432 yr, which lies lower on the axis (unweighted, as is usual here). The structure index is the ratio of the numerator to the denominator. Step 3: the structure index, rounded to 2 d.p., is 1.09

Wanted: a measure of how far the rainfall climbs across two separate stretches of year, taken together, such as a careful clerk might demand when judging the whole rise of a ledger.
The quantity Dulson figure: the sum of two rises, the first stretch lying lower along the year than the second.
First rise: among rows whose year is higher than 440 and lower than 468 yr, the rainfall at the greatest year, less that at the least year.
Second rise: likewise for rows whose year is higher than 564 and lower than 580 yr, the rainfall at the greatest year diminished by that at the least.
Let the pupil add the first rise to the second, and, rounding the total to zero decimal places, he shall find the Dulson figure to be 14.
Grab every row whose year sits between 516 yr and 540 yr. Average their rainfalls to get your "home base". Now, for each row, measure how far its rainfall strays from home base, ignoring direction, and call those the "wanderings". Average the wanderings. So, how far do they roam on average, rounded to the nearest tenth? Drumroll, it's 1.3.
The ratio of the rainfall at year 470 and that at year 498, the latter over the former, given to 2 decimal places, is 1.03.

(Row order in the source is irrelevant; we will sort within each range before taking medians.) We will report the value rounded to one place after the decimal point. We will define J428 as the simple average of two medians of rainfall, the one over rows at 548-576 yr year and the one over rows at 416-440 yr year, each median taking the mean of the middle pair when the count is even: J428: 33.2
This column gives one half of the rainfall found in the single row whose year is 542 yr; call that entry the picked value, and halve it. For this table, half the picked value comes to 19.6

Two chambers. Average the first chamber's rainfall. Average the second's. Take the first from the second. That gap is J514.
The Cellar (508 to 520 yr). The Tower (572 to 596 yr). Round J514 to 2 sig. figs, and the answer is -3.4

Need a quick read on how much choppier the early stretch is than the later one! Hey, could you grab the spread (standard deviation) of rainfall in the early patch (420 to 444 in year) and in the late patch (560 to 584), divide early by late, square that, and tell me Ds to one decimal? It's 0.0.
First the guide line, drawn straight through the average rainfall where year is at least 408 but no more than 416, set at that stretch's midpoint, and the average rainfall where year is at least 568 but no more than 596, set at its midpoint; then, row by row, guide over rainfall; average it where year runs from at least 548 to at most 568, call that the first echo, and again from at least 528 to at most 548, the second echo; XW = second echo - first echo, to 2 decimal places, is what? -0.32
